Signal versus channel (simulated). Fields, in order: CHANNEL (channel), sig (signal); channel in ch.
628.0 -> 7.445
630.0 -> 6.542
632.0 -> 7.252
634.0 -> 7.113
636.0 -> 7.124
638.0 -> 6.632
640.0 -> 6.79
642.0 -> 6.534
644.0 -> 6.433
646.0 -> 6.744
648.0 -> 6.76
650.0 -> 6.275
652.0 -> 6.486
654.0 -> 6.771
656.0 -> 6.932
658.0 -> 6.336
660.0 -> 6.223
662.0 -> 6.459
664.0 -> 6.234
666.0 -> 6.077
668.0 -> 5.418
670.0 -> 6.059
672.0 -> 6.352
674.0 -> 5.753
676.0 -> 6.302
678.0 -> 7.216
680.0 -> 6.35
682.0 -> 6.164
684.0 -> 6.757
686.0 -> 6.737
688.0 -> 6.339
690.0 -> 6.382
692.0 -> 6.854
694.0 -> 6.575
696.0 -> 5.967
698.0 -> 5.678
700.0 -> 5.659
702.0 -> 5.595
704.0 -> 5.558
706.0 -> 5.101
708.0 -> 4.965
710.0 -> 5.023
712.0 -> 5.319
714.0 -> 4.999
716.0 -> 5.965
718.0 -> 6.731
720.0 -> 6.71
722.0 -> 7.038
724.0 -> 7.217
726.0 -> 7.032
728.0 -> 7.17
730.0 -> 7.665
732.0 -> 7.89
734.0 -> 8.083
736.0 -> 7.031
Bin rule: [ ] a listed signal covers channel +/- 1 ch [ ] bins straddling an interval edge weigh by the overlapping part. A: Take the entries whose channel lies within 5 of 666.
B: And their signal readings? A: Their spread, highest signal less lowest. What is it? 1.04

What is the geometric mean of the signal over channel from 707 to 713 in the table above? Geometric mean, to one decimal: 5.1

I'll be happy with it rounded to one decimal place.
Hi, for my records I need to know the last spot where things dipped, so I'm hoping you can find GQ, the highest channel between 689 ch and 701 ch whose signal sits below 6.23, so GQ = 700.0 ch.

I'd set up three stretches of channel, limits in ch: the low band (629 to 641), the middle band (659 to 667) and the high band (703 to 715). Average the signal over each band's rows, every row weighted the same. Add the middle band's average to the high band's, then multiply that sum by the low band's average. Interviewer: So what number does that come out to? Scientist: 78.8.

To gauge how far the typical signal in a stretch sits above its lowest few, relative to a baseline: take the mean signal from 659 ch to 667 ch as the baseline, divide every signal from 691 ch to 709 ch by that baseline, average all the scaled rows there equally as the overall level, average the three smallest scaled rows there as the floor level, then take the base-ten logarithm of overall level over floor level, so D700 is 0.045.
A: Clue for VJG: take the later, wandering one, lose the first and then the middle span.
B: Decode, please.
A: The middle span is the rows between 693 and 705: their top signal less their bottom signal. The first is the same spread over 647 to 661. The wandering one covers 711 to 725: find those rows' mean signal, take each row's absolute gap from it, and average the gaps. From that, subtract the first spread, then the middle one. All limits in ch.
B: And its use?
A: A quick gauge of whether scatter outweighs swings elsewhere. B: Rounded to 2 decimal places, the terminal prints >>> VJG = -0.99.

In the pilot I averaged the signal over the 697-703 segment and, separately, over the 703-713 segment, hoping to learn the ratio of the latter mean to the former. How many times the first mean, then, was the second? 0.92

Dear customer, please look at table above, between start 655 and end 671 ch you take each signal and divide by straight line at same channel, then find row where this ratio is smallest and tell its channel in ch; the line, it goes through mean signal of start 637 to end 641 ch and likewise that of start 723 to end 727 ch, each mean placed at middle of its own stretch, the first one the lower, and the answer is 668.0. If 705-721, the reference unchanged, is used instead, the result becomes 708.0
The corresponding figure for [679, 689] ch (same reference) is 682.0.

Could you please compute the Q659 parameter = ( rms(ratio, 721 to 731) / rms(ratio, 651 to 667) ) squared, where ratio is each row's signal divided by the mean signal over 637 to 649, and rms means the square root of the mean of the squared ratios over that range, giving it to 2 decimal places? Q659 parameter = 1.26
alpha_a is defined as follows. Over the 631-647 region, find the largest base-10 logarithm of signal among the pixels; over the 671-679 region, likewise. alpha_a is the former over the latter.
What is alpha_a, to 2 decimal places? 1.00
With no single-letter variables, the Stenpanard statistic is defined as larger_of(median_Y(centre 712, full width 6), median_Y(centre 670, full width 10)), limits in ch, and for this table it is 6.1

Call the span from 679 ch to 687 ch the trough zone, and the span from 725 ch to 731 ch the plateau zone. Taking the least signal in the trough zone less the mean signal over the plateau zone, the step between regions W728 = -1.1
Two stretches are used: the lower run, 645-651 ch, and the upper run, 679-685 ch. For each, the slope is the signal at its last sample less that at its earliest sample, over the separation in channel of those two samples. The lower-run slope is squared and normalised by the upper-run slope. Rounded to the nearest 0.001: 0.135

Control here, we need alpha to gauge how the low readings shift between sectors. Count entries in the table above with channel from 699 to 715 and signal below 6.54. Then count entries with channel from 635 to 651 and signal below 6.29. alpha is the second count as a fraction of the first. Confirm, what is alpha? 0.1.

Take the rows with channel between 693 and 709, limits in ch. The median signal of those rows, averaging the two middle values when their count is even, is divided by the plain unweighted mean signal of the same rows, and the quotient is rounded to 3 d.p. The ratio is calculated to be 0.998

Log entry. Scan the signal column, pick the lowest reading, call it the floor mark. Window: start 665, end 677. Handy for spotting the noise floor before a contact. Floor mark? 5.418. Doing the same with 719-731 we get 6.71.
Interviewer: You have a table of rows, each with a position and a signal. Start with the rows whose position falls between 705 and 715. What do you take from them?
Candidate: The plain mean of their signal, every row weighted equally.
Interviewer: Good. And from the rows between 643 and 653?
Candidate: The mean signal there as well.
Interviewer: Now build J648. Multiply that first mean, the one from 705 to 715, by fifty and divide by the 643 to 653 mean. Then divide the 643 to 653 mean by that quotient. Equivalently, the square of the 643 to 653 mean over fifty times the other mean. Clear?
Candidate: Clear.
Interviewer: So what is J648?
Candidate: 0.168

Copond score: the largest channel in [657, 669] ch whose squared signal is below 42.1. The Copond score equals 668.0 ch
